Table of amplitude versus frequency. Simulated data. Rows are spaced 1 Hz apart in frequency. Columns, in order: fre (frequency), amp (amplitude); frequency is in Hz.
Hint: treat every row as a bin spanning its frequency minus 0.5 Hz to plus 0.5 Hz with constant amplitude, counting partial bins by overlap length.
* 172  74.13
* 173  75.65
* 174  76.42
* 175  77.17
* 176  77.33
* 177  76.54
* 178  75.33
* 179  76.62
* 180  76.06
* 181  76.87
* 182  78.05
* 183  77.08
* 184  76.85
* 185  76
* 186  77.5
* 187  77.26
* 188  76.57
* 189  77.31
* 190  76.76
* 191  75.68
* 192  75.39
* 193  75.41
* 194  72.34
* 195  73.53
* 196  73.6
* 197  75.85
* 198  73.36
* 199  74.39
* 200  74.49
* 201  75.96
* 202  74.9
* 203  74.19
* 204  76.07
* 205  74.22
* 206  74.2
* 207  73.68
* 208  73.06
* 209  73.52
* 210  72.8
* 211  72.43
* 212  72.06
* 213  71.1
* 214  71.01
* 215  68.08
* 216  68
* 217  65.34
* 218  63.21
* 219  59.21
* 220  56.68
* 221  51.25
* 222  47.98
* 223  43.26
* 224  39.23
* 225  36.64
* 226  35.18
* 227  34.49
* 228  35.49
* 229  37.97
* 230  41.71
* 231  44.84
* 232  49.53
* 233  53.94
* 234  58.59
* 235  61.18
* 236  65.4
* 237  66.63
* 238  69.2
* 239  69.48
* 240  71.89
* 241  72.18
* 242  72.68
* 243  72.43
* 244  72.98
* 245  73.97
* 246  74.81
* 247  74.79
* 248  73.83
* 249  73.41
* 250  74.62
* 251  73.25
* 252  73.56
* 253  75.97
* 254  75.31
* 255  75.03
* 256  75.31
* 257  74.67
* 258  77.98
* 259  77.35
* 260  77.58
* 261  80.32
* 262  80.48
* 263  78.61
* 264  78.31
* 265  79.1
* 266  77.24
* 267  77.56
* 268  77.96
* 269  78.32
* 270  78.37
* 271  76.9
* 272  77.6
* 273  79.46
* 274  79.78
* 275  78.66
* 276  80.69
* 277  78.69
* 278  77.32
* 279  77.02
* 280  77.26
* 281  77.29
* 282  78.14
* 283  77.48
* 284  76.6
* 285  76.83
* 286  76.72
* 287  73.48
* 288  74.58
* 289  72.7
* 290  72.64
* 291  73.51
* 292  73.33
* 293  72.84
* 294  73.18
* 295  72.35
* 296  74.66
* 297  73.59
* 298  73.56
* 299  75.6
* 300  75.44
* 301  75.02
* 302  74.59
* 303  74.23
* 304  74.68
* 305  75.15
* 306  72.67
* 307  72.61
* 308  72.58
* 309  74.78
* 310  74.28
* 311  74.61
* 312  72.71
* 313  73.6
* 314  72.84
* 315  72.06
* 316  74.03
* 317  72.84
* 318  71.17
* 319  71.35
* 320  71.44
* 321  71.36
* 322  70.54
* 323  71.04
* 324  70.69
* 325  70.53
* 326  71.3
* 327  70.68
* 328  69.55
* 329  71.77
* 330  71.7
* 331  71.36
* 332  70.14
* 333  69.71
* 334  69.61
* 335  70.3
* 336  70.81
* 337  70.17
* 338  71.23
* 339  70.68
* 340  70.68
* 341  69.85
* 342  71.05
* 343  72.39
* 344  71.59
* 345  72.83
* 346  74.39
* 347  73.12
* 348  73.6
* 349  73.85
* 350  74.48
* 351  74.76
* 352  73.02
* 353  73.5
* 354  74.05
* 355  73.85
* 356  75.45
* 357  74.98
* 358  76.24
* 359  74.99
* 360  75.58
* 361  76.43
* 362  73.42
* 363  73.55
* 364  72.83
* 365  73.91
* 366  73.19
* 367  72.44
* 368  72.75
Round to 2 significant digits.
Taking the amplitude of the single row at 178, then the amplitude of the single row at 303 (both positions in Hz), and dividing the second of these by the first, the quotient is 0.99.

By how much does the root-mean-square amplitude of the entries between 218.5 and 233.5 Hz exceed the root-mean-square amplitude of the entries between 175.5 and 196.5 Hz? -31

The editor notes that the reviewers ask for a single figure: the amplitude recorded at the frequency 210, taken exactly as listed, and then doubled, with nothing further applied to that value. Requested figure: 146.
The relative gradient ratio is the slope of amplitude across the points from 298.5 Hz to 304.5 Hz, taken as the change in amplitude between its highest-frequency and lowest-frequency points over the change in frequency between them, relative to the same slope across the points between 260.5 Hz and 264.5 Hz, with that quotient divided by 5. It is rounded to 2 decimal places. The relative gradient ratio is 0.05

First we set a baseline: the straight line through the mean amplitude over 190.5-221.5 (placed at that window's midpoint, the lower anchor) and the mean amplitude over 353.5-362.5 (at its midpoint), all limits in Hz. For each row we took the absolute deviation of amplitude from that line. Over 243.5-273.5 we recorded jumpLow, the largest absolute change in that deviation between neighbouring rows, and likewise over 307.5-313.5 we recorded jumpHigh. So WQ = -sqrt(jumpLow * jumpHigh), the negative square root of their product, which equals -1.7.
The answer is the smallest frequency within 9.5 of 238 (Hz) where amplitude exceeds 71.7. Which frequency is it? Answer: 240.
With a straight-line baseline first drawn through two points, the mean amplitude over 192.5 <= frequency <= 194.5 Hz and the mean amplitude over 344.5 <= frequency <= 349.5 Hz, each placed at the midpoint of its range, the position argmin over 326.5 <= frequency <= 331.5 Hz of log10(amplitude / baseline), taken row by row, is 328 Hz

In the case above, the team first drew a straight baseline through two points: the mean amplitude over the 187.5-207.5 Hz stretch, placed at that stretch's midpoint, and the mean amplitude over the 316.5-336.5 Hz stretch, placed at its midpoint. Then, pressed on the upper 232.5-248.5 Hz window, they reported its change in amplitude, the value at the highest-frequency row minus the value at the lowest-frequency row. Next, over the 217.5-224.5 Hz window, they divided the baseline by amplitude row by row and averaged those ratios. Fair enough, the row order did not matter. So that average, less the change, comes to -18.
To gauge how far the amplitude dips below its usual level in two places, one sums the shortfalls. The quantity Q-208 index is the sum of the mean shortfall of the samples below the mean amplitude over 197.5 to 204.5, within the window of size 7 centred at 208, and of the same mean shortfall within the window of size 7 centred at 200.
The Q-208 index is 1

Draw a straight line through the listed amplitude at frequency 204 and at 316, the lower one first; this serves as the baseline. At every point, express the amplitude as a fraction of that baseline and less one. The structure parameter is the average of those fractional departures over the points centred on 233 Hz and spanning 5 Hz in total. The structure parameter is -0.3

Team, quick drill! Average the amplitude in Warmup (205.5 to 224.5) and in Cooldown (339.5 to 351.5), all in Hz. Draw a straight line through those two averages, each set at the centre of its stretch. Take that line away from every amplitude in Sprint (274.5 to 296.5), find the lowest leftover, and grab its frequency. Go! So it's 295 Hz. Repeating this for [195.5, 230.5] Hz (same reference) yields 227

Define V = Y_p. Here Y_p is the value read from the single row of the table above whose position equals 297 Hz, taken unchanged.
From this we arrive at 73.59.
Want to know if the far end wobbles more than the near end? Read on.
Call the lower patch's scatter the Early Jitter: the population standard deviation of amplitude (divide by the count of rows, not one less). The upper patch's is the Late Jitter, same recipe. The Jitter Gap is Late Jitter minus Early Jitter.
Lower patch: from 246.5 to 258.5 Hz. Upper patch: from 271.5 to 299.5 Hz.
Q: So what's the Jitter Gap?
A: 1.2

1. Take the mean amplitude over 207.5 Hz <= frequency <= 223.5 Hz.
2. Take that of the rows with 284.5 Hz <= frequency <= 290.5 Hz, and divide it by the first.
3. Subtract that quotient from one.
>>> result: -0.16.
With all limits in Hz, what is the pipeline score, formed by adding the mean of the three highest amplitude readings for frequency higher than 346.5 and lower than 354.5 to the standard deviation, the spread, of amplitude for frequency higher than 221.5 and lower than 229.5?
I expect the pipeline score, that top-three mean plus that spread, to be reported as 79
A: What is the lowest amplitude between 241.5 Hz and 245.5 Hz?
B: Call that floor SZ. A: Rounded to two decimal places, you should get 72.43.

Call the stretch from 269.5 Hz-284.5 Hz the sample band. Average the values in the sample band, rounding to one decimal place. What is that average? 78.1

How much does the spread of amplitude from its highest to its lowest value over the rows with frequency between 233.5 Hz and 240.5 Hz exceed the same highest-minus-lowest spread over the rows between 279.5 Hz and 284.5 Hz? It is 11.8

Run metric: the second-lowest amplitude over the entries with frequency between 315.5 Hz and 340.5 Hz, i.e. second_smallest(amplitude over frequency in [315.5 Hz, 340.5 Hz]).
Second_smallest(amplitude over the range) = 69.61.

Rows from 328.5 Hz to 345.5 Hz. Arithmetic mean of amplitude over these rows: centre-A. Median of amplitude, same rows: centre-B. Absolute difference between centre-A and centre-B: 0.1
